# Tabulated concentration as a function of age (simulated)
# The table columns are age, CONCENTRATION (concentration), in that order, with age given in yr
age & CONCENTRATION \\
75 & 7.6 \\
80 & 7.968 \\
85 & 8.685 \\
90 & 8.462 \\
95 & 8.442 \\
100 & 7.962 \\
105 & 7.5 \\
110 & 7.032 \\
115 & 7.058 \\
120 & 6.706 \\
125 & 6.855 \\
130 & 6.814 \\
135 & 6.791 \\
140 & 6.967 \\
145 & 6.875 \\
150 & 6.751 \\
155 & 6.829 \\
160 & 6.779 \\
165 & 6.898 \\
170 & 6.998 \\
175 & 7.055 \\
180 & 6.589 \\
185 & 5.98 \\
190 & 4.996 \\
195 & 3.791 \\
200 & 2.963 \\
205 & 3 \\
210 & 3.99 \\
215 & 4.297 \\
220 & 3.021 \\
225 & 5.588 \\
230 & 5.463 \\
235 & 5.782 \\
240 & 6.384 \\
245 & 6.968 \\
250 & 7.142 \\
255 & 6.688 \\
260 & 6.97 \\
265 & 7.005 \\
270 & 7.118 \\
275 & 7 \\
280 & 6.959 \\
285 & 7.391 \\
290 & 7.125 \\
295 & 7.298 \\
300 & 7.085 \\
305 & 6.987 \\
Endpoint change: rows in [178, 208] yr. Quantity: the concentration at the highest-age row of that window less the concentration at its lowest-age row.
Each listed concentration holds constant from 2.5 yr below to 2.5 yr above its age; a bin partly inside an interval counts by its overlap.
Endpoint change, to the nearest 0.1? -3.6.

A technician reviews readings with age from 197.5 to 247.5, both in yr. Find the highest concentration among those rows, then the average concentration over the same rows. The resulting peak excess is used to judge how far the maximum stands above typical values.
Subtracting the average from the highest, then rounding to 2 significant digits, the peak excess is 2.2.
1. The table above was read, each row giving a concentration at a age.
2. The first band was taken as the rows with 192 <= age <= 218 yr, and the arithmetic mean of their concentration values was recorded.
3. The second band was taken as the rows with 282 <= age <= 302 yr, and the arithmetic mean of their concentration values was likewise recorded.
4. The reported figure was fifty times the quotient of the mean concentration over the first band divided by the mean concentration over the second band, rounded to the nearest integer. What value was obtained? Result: 25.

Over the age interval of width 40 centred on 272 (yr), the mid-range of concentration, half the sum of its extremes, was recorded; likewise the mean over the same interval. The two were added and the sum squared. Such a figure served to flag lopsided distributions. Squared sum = 198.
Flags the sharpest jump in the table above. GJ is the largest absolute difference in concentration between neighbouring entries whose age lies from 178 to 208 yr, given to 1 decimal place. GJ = 1.2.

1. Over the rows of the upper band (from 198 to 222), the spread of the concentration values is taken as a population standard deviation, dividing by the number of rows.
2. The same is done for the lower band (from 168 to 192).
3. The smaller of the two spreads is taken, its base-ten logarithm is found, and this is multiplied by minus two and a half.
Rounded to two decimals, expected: 0.61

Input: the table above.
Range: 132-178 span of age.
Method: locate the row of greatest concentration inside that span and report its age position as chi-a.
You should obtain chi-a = 175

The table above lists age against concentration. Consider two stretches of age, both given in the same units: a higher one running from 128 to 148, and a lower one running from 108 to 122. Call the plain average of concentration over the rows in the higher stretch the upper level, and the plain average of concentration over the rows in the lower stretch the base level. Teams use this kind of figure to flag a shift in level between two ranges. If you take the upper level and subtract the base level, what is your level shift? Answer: -0.1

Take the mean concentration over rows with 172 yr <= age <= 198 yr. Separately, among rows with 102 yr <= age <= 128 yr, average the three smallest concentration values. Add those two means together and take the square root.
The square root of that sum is 3.54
